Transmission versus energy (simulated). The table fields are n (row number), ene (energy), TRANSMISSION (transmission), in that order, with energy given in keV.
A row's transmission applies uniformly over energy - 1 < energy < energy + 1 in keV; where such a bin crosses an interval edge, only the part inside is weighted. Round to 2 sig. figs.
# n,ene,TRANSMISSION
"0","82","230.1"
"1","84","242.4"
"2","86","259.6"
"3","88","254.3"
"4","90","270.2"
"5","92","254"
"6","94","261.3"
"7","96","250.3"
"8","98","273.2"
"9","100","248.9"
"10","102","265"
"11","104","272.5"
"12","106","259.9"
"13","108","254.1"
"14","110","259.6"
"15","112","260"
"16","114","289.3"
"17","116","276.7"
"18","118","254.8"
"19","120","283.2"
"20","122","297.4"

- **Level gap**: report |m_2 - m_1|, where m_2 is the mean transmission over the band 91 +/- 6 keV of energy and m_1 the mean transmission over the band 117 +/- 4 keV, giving 18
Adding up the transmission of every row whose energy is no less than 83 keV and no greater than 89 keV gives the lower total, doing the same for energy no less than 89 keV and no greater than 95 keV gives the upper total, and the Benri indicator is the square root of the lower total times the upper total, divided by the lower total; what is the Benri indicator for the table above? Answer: 1.02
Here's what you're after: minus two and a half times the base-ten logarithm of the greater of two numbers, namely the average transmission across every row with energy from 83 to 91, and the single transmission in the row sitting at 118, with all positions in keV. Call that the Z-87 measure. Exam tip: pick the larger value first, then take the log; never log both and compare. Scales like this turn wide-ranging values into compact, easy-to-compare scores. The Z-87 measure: -6.02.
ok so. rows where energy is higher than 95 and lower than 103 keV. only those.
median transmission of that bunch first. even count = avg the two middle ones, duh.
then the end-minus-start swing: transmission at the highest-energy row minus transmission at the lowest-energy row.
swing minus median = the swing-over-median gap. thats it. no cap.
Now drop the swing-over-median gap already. -243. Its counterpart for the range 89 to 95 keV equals -270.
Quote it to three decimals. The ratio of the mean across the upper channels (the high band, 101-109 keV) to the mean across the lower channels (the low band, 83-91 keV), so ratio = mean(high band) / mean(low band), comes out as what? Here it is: 1.024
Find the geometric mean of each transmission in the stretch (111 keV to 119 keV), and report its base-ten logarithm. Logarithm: 2.43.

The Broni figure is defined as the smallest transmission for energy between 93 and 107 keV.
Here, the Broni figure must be 248.9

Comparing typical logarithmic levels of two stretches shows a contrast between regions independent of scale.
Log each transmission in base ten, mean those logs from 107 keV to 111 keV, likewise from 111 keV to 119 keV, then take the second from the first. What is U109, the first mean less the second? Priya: -0.021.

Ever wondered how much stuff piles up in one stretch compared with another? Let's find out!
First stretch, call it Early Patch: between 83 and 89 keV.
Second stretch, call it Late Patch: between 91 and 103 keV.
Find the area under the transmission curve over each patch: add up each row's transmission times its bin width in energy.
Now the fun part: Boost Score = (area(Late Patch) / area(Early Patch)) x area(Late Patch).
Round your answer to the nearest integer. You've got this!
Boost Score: 6375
